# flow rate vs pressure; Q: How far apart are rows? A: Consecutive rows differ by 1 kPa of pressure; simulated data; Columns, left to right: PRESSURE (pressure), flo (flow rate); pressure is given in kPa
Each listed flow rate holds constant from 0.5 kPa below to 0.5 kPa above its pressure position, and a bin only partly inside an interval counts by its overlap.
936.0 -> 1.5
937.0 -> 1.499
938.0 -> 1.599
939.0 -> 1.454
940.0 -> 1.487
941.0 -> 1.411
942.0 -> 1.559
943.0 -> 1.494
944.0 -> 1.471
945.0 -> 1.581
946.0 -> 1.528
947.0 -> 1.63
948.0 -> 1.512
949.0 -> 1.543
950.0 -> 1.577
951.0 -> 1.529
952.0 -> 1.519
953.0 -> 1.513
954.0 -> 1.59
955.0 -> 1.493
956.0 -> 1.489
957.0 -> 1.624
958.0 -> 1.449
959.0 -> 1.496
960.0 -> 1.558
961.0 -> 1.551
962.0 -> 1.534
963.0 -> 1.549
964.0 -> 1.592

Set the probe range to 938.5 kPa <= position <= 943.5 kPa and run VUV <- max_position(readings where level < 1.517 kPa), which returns 943.0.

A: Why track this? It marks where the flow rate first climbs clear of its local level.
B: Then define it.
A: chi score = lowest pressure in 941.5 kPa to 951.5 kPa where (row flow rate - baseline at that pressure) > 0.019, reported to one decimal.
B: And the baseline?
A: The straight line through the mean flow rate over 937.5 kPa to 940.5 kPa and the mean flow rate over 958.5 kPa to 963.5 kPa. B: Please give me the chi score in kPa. 942.0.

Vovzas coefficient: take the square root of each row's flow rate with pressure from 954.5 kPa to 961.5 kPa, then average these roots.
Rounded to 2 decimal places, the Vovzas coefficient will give 1.23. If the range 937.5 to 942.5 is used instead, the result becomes 1.23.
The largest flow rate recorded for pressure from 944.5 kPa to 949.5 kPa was 1.63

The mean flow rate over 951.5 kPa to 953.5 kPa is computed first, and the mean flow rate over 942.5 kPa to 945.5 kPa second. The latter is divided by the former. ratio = 1.00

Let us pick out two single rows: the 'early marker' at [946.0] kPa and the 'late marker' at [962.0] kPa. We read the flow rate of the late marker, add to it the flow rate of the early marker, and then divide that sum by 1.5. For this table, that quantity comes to 2.041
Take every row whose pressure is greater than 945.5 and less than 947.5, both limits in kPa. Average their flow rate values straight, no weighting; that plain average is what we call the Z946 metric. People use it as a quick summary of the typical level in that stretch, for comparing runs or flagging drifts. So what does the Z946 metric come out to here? 1.58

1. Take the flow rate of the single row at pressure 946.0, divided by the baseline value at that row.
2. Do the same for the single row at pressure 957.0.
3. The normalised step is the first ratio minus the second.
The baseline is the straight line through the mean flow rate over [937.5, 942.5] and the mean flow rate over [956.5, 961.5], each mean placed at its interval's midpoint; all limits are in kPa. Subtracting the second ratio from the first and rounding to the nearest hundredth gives -0.05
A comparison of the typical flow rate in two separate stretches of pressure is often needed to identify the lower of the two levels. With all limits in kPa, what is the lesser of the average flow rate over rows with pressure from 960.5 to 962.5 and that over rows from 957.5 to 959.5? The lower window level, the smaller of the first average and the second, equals 1.47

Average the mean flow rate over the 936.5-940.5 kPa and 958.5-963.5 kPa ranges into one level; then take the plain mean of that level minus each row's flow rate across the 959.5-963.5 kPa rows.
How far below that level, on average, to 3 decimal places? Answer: -0.024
